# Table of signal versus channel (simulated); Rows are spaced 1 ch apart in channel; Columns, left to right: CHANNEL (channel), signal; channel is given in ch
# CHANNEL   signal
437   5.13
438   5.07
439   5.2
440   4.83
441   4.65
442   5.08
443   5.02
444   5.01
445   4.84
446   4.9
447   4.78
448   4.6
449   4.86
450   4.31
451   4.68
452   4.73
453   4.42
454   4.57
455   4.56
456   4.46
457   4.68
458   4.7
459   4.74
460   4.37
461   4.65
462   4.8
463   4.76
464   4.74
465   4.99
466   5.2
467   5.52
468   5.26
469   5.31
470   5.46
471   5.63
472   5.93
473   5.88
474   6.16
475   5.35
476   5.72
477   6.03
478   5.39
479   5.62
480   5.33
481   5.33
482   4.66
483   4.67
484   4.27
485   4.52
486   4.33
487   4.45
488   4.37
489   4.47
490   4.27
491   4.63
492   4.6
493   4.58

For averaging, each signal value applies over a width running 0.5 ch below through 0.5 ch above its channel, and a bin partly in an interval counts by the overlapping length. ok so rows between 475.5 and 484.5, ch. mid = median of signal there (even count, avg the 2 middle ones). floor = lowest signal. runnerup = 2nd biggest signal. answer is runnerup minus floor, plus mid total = 6.8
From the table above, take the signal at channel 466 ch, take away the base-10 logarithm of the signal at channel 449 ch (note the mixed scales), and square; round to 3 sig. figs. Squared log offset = 20.4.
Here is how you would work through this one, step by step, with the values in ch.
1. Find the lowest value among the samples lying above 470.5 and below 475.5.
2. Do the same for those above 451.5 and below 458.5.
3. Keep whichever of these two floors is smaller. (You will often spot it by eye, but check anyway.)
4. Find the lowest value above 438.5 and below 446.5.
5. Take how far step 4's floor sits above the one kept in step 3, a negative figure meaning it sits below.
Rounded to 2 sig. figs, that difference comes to 0.23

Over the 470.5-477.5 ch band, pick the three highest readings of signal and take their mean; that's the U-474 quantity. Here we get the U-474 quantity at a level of 6.0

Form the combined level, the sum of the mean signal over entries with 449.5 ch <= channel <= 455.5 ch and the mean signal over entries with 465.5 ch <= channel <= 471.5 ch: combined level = 9.94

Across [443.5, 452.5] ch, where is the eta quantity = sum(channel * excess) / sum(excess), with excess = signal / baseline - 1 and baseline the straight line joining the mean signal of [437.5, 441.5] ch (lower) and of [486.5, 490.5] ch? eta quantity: 450.3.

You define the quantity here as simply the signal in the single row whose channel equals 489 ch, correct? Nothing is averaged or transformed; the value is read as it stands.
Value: 4.47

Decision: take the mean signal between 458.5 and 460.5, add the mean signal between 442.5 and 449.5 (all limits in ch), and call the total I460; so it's 9.4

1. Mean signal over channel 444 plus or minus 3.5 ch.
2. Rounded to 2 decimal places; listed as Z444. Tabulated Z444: 4.90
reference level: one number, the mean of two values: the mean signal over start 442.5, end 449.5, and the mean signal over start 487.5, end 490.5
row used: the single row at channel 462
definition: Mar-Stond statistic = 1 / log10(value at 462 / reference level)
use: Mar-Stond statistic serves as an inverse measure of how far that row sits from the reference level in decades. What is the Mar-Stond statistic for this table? 58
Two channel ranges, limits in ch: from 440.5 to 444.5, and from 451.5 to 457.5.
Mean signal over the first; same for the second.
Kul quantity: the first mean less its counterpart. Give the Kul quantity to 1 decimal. 0.4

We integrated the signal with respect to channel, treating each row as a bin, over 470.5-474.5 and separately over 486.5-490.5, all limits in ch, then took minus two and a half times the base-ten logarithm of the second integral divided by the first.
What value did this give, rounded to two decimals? 0.32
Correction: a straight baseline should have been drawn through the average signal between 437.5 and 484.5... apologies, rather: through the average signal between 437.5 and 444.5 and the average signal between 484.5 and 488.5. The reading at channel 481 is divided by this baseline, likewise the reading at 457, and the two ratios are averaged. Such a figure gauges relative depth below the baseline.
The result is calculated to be 1.08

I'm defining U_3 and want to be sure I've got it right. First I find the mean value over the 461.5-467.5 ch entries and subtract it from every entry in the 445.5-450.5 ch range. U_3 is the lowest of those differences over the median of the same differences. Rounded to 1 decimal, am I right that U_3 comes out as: 3.1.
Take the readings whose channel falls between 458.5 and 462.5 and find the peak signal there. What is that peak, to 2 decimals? 4.80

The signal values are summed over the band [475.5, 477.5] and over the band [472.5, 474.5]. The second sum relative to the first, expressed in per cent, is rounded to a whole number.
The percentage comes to 102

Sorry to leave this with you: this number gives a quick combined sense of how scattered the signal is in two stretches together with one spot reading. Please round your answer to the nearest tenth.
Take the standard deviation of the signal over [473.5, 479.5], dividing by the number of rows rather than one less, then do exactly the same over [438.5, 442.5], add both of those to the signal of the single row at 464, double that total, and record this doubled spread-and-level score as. 10.5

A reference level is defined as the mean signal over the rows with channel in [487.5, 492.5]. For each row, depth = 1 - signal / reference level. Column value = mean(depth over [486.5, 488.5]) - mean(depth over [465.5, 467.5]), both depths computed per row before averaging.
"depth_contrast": 0.21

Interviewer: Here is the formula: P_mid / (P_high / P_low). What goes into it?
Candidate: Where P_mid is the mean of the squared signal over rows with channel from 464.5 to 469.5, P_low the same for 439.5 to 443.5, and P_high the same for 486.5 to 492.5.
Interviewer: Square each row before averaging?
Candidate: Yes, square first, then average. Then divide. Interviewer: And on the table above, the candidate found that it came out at 33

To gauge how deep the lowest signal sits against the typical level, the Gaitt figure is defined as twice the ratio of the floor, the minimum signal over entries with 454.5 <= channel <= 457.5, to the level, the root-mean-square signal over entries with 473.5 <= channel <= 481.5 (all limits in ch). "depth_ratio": 1.6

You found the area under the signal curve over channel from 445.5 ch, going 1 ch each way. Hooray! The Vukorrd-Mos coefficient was 9.7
